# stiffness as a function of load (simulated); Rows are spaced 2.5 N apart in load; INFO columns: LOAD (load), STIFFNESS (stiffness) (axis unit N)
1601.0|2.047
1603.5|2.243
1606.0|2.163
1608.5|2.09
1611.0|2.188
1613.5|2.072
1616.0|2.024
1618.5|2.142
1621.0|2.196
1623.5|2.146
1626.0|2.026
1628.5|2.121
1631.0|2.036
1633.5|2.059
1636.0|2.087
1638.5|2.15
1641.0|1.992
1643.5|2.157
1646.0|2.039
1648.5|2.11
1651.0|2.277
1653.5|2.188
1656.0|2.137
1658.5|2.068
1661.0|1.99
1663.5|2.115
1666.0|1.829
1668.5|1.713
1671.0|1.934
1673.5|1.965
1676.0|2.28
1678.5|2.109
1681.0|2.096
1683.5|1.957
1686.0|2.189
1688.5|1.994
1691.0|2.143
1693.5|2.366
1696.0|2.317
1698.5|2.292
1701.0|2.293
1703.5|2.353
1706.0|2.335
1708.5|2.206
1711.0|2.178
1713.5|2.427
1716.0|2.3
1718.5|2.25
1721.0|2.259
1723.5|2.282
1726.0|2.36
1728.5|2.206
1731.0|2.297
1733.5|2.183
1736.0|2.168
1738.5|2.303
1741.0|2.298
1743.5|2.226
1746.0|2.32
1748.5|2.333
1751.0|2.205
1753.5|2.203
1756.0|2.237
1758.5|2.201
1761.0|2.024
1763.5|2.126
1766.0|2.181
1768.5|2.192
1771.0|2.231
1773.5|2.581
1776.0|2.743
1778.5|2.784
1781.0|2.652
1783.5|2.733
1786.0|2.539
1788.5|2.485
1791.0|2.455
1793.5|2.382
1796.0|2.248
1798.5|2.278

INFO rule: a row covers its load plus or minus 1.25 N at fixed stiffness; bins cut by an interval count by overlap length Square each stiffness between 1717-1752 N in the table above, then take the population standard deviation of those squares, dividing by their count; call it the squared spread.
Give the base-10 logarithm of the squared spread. -0.59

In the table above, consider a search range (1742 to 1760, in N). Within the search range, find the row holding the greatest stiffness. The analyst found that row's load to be 1748.5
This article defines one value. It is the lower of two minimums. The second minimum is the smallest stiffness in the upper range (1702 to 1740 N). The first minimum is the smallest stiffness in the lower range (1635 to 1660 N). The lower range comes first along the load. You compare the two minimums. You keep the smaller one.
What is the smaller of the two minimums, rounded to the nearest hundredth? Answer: 1.99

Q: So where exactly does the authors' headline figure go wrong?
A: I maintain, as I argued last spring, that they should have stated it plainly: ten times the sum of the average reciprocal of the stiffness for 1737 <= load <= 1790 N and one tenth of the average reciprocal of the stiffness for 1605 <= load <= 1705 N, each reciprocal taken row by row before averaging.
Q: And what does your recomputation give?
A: 4.7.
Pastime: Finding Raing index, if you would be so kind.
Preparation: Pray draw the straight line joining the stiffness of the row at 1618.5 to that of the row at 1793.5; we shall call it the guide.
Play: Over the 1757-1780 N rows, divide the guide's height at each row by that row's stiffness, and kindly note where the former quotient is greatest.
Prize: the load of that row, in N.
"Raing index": 1761.0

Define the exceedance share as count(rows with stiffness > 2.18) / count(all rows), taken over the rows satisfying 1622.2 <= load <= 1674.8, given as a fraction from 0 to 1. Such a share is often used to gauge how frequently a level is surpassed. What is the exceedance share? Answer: 0.1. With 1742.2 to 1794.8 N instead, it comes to 0.9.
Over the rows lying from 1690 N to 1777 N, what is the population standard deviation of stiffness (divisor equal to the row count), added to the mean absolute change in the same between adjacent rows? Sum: 0.21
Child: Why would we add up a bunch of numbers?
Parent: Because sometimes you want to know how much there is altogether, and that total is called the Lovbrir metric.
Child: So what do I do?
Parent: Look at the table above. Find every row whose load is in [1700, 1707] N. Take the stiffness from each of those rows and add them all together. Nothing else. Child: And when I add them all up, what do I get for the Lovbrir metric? 7.0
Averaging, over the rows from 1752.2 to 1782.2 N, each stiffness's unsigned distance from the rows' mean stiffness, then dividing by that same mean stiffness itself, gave 0.098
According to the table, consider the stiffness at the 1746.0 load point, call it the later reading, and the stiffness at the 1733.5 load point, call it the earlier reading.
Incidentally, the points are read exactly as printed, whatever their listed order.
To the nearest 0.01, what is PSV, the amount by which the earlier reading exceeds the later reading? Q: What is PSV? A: -0.14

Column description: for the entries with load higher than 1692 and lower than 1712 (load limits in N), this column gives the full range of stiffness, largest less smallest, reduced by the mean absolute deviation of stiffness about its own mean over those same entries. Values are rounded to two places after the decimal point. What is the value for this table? 0.14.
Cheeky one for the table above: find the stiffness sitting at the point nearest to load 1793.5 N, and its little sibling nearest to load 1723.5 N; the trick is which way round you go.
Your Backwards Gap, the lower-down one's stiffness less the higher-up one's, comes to -0.1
